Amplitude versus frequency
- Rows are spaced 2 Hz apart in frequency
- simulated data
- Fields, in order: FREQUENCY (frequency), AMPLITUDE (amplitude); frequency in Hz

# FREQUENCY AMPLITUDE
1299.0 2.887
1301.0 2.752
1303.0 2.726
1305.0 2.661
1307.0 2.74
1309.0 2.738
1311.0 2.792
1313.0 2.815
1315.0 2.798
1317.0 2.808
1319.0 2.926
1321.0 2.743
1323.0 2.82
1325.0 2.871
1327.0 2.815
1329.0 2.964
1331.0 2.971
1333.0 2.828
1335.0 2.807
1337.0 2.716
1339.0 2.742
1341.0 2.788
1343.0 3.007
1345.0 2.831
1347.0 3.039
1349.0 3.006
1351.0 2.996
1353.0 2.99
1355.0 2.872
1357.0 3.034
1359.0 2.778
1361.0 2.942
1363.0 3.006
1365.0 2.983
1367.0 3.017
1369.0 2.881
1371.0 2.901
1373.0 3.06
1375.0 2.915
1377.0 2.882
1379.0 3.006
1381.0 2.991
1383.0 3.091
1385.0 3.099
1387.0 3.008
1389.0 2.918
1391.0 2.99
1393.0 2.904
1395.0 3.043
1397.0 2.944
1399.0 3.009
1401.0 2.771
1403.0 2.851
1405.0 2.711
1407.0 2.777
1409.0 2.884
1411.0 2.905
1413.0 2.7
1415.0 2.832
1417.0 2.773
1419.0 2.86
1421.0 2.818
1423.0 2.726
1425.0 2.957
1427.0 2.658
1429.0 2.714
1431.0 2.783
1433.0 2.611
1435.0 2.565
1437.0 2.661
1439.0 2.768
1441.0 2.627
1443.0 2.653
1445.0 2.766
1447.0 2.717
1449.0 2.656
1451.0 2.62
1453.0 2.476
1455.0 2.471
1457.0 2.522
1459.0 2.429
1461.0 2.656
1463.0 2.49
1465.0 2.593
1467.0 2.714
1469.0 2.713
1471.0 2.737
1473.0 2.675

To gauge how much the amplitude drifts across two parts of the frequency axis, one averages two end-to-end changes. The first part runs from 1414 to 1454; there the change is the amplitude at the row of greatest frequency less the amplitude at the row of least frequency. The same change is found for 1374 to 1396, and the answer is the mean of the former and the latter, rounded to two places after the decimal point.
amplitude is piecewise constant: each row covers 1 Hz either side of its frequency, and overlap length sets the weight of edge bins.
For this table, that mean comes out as -0.11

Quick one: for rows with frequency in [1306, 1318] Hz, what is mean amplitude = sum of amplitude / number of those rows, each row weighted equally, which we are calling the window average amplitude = 2.78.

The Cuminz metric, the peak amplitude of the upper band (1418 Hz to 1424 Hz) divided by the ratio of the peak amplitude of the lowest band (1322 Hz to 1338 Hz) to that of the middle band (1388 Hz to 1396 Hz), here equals 2.93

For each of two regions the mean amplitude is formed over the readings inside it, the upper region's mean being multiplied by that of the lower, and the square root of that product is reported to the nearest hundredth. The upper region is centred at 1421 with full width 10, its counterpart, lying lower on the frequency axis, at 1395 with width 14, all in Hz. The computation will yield 2.88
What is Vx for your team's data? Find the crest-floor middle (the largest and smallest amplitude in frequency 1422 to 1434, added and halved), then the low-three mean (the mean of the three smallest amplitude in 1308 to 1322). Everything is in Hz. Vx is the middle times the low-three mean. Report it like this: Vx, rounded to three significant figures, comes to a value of 7.68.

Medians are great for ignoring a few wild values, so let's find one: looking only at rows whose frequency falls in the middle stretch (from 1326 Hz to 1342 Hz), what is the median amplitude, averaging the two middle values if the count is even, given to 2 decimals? 2.81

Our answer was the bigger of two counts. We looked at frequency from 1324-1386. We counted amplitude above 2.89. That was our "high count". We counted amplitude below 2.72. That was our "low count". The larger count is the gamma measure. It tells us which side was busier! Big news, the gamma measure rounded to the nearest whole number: 19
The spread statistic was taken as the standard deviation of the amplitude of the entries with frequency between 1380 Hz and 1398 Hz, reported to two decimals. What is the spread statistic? 0.07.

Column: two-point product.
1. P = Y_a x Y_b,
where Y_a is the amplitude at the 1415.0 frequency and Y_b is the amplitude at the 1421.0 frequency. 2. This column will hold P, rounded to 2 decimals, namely 7.98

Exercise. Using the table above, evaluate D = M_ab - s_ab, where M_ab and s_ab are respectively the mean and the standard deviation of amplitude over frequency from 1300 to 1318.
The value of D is 2.71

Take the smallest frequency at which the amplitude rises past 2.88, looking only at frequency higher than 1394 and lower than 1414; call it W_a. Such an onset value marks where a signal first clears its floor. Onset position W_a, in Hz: 1395.0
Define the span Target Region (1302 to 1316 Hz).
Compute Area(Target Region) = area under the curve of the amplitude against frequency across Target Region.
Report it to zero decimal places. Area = 39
